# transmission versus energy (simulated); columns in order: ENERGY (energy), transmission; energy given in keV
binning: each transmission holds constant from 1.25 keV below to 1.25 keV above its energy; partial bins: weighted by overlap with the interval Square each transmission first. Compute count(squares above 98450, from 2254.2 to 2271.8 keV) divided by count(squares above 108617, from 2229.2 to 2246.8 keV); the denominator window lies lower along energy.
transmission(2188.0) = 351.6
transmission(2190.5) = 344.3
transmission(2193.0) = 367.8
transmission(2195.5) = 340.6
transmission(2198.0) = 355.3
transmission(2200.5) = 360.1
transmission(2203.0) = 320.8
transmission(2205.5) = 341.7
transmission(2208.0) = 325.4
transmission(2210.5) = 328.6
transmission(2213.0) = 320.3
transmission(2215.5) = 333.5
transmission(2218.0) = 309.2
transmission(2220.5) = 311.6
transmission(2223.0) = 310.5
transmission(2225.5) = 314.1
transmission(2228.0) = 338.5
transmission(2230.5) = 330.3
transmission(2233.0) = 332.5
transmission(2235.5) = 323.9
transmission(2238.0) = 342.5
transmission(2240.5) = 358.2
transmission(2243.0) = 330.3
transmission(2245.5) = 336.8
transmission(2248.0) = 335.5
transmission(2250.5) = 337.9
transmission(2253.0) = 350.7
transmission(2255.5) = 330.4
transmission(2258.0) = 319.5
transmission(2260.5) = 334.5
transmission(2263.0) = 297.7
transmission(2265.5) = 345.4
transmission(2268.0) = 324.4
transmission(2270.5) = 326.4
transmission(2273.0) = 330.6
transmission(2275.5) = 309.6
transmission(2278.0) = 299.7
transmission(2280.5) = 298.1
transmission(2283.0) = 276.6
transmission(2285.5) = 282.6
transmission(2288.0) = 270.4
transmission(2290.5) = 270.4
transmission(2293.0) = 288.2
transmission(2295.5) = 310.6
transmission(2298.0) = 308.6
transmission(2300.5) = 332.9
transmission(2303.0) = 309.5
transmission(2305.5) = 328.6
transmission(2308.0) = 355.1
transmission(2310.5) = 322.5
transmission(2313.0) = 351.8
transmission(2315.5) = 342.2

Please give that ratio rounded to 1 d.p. 1.0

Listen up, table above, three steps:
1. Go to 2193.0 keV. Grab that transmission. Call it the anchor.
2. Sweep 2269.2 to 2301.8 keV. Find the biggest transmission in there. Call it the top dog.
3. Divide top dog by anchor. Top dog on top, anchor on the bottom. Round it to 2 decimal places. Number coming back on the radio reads 0.91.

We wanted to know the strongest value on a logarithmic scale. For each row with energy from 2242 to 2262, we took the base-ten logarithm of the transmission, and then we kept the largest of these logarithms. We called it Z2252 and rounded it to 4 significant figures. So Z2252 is 2.545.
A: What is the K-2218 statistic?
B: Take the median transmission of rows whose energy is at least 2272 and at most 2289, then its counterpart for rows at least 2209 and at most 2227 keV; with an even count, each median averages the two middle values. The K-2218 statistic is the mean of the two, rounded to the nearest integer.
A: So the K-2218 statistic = 306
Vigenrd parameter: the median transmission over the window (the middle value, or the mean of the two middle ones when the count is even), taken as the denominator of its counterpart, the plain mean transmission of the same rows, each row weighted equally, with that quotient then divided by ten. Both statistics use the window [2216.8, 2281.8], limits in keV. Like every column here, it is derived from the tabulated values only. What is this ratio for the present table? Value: 0.0987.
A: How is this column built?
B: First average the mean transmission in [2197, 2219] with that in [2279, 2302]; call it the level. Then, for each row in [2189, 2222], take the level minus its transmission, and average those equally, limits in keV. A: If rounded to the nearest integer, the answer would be -22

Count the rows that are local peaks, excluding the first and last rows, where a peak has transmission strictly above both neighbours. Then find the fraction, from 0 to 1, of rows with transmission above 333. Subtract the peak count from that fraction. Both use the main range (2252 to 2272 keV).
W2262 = -1.6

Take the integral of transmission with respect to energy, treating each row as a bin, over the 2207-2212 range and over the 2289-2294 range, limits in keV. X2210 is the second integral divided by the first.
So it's 0.85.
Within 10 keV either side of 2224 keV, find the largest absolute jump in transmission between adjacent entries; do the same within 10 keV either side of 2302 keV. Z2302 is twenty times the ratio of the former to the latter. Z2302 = 15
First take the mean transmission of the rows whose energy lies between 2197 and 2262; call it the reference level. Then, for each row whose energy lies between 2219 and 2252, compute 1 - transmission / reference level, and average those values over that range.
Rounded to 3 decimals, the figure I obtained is 0.003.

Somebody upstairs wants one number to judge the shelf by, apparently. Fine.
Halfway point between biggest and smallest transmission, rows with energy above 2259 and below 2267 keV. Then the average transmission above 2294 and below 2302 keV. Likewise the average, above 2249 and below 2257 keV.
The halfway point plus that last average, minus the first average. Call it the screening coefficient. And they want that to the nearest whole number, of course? 344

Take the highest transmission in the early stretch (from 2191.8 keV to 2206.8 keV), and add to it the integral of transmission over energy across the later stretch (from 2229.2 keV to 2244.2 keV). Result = 5412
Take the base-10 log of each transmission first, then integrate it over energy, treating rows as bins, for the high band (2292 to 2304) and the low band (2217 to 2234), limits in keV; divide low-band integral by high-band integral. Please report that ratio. 1.4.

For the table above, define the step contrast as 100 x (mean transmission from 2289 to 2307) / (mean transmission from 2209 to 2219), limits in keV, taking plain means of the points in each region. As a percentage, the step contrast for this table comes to 95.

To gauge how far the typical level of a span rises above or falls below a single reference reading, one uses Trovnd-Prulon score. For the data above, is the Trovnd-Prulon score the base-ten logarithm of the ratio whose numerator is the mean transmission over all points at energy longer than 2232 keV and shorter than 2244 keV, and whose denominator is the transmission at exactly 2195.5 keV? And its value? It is -0.004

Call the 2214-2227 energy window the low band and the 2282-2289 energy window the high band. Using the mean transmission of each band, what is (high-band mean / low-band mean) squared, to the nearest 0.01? 0.77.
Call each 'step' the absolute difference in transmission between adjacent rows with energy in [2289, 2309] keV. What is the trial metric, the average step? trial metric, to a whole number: 19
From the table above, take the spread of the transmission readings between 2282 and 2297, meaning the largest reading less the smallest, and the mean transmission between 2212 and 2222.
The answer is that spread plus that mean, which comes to 359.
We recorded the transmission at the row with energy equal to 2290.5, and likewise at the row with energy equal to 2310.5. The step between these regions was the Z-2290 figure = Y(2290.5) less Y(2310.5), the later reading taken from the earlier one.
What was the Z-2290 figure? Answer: -52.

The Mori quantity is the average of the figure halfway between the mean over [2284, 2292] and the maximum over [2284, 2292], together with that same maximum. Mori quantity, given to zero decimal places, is 281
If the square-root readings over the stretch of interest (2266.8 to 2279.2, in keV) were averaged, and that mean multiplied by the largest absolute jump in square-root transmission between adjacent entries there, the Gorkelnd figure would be 10.5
